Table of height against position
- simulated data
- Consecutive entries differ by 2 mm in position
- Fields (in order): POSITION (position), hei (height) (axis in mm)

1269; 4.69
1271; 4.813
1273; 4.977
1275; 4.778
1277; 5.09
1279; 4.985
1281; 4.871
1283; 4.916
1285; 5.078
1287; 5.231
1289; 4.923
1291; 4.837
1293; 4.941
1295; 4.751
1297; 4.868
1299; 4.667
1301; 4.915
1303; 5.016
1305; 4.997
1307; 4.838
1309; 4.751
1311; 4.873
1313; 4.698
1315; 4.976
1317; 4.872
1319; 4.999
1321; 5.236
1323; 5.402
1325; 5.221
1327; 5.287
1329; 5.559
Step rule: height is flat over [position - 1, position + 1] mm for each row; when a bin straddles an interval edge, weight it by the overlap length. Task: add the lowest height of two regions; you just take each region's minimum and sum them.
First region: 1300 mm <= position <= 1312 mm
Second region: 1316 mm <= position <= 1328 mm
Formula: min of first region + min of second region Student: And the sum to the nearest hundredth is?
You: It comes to 9.62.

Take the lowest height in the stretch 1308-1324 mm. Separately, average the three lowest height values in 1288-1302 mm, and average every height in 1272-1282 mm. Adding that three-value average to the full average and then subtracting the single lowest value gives 4.99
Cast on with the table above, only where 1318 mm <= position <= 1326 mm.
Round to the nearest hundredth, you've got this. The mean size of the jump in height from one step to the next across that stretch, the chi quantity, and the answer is 0.19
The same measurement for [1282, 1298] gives 0.16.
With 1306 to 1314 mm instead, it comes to 0.13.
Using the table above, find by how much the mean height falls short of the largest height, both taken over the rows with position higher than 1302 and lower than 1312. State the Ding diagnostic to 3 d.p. 0.121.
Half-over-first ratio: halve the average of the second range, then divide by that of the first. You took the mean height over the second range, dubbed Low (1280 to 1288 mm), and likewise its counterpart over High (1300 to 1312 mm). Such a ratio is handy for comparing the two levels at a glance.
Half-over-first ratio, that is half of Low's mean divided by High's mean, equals 0.51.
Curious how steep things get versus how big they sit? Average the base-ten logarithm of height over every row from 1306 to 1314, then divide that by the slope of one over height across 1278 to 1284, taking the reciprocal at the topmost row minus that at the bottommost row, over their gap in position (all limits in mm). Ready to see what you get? 966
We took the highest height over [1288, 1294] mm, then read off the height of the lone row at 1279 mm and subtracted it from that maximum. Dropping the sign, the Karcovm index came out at 0.044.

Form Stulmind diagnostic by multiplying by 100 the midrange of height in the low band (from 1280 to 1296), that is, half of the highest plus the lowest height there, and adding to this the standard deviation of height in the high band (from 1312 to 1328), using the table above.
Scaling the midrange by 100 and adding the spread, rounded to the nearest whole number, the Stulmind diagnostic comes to 499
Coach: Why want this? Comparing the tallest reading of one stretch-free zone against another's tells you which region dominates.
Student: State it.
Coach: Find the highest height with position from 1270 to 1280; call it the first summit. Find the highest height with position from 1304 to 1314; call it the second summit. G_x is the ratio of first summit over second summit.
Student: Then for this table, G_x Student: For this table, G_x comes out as 1.02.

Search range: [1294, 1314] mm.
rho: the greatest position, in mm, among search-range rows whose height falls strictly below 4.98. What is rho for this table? 1313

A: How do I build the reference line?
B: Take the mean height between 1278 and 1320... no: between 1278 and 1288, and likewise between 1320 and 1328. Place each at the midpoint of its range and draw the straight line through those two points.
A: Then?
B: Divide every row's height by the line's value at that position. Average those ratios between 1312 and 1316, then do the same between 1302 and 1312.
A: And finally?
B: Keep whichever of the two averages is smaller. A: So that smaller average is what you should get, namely 0.926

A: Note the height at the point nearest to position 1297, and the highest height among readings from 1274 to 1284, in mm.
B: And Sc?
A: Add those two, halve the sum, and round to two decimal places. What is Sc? 4.98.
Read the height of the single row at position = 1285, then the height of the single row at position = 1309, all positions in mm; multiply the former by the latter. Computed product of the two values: 24.1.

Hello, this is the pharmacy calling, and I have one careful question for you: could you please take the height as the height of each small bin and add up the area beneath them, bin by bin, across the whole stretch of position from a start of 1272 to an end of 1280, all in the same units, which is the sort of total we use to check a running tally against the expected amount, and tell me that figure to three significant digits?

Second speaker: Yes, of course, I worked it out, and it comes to 39.7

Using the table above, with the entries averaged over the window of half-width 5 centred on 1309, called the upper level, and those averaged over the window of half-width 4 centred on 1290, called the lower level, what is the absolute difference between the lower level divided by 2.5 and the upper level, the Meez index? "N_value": 2.8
